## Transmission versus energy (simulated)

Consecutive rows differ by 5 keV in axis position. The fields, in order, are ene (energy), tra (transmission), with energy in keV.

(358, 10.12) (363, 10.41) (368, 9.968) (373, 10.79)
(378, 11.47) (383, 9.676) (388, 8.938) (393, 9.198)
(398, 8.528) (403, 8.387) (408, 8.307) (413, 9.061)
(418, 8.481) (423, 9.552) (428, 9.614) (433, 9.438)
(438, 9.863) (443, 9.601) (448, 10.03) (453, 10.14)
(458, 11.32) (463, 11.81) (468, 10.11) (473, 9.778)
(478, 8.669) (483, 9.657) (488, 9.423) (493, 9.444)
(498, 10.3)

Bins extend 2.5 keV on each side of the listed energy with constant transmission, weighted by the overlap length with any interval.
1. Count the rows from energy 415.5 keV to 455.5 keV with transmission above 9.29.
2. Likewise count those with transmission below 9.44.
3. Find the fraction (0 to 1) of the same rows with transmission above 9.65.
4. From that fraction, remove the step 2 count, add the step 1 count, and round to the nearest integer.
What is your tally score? 5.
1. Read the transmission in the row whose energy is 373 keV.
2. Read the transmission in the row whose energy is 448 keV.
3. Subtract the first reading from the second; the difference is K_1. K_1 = -0.8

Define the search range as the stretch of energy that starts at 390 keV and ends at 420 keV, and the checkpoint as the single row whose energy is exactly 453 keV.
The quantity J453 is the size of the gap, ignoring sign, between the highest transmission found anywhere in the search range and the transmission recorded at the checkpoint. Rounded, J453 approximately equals 0.94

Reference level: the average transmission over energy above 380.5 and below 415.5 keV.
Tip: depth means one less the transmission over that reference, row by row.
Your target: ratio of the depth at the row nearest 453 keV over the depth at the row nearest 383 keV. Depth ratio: 1.6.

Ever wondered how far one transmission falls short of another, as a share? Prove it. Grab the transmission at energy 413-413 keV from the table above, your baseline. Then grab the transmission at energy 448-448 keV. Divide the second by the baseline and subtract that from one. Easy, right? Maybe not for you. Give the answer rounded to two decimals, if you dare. -0.11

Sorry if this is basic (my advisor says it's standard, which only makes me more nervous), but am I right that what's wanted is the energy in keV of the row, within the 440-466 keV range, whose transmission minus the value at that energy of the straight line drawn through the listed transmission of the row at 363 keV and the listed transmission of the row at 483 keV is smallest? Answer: 443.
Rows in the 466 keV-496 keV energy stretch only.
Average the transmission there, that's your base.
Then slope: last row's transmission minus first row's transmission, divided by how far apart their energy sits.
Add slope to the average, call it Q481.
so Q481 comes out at 9.49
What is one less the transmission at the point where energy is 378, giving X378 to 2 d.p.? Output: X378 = -10.47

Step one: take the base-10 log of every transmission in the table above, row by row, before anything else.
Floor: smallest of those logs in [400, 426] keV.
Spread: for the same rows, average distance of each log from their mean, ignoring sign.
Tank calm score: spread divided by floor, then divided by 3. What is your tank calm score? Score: 0.008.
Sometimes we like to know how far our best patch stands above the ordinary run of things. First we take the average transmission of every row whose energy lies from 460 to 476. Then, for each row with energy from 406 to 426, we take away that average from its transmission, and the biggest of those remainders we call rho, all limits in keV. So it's -1.0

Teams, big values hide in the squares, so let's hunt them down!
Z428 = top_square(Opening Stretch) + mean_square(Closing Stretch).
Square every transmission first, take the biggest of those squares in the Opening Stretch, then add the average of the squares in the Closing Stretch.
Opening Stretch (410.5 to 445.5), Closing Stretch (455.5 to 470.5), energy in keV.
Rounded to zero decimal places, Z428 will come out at 221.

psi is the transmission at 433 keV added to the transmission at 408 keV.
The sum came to 17.7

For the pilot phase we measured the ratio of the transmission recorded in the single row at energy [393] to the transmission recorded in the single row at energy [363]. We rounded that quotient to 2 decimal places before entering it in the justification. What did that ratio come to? 0.88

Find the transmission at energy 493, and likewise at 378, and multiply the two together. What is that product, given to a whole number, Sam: 108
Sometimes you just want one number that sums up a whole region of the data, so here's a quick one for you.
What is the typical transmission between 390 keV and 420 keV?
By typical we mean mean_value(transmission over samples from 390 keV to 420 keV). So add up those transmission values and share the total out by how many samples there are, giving 8.7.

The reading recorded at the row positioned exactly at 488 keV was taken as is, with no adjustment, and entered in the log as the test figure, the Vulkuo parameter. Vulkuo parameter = 9.423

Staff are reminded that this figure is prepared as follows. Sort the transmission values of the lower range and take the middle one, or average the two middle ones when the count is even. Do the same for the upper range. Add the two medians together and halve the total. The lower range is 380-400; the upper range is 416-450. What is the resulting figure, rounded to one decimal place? 9.3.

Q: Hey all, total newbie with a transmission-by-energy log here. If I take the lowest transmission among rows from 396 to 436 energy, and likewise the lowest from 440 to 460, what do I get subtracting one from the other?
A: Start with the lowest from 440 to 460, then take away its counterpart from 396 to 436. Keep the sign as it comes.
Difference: 1.3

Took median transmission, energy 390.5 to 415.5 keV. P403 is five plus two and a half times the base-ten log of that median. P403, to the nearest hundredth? 7.33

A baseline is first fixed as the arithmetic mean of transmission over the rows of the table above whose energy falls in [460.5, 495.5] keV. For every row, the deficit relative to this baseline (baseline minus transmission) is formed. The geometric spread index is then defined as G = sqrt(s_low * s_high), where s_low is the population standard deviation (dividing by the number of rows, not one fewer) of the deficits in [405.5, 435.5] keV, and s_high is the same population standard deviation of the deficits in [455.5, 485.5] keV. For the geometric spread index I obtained 0.74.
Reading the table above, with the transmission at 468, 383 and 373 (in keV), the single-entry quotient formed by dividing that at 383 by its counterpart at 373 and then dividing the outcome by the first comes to 0.089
